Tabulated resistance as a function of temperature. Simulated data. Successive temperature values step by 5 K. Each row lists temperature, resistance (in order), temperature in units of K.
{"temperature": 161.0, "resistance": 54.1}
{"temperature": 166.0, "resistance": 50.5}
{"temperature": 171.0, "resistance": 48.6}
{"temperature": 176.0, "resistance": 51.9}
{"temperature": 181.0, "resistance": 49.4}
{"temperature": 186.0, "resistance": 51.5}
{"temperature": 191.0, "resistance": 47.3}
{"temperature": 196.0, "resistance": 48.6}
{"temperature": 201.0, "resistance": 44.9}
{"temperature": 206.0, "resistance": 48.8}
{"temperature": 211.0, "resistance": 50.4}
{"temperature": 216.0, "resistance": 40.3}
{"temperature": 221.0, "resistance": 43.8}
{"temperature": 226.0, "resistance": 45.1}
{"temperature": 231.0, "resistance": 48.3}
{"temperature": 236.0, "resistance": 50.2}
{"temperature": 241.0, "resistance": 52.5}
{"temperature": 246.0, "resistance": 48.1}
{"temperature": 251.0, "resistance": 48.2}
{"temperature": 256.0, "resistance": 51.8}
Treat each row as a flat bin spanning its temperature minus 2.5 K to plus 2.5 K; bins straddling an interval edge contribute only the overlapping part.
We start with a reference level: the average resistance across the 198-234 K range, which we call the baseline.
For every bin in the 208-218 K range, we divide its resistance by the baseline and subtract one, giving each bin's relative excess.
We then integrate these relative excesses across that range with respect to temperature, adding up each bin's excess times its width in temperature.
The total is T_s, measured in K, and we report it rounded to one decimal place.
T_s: -0.1 K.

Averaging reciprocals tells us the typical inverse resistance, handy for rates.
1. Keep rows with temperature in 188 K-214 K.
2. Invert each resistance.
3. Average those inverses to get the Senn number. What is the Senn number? 0.0209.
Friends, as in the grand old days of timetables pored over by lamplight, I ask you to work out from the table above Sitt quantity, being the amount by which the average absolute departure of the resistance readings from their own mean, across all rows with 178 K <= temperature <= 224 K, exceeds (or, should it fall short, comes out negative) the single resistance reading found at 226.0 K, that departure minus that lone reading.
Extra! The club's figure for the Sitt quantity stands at -42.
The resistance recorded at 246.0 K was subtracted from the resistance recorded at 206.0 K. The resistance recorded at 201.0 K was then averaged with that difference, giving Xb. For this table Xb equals 22.8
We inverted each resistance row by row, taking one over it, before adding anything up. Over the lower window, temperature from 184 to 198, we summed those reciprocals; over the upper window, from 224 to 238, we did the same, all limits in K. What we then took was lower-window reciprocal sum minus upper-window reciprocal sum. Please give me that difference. -0.002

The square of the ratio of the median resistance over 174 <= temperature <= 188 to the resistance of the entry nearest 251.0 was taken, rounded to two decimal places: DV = 1.14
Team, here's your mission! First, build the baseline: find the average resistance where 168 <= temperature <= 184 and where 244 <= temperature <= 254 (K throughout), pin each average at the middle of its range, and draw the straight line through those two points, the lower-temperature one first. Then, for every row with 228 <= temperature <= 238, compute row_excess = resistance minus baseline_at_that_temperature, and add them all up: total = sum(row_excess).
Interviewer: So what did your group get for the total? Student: 1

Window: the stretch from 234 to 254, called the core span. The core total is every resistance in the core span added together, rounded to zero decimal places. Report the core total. 199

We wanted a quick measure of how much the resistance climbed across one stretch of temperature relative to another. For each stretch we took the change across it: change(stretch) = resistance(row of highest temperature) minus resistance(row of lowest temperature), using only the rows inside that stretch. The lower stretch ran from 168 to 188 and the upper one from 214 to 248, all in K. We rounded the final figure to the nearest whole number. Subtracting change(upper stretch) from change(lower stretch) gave -5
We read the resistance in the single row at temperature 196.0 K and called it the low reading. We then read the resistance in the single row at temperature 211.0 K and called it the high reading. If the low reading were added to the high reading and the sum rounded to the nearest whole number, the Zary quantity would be 99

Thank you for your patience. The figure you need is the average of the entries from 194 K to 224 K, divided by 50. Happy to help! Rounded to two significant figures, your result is 0.92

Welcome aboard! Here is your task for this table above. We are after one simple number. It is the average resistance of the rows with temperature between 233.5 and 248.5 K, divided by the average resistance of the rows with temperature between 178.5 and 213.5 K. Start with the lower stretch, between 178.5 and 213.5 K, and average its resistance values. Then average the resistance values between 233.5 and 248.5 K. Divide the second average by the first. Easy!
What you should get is 1.03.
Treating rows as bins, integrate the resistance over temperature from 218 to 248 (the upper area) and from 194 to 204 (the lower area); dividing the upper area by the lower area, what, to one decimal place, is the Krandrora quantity 3.1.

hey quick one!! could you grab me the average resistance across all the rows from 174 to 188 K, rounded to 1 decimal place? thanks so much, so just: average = 50.9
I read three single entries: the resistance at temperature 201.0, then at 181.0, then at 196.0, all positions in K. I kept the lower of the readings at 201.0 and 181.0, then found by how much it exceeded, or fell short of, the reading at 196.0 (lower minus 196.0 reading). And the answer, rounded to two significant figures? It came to -3.7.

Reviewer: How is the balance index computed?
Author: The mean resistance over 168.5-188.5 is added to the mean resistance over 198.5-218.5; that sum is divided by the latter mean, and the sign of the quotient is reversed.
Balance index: -2.09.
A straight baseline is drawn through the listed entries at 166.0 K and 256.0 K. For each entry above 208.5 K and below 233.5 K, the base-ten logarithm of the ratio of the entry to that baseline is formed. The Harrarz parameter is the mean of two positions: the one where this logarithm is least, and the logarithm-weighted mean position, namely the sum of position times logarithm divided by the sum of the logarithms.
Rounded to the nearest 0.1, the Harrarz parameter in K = 218.4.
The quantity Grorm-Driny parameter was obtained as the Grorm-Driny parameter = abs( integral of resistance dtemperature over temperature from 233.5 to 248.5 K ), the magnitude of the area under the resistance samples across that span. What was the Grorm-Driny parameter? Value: 754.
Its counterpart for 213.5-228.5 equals 646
